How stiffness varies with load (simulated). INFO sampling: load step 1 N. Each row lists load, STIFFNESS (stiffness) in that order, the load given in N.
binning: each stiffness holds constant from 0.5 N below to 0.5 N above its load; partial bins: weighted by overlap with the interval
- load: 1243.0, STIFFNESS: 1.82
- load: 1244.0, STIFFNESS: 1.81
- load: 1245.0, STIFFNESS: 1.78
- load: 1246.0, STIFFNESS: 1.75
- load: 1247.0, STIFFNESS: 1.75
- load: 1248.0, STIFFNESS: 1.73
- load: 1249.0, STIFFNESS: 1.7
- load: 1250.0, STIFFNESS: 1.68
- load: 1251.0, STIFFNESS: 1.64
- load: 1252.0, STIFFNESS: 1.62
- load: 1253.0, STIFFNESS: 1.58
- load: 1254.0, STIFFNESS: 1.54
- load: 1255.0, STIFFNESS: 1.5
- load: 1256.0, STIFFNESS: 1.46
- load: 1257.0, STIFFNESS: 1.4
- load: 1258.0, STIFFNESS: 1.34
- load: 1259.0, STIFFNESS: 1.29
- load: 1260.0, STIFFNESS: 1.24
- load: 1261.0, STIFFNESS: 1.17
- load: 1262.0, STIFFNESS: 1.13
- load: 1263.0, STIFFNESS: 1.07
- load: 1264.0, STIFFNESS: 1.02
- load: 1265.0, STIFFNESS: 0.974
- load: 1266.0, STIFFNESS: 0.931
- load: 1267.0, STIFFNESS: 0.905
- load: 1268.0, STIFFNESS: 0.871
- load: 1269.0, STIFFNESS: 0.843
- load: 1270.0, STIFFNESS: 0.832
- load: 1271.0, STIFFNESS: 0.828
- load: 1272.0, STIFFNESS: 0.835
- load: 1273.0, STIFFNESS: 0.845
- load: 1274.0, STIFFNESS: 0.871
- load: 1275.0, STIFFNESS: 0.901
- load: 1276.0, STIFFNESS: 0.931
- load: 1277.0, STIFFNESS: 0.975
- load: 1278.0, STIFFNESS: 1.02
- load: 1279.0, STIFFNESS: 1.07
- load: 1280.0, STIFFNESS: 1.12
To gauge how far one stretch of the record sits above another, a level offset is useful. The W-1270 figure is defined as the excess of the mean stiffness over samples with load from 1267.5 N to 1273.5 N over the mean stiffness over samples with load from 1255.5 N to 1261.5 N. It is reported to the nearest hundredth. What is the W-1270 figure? -0.47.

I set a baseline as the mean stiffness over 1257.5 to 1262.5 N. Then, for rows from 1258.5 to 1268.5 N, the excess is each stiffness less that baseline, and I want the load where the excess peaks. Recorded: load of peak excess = 1259.0 N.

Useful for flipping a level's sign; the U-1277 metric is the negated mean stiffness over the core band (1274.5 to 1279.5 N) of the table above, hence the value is -0.98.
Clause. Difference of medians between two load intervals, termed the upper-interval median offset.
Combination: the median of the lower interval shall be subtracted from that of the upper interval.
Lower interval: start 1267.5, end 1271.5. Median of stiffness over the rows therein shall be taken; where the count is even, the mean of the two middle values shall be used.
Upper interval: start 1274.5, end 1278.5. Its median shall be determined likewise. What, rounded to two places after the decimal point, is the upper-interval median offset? 0.12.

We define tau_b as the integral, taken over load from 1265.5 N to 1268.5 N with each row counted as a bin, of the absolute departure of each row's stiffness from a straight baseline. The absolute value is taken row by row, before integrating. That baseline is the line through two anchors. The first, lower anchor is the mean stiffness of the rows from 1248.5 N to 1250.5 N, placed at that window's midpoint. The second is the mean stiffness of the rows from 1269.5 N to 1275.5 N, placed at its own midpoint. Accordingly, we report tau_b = 0.5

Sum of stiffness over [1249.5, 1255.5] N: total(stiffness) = 9.6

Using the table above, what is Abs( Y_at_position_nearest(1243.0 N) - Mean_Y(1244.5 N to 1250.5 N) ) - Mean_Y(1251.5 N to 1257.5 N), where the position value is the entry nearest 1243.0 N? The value -1.4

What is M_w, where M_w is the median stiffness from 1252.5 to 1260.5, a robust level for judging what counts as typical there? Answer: 1.4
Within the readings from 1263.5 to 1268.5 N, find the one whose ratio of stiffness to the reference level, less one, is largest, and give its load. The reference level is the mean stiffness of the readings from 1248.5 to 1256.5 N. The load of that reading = 1264.0 N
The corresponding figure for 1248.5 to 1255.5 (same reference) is 1249.0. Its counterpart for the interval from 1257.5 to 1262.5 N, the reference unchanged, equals 1258.0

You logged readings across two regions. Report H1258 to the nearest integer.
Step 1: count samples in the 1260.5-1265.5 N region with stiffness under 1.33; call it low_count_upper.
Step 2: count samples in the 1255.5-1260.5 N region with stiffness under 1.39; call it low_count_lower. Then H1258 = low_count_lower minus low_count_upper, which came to -2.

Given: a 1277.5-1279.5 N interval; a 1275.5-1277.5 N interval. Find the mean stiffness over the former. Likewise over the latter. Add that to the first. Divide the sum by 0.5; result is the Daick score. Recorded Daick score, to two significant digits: 4.0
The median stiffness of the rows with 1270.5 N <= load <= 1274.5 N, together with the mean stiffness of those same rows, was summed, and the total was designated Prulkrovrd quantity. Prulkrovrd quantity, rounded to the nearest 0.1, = 1.7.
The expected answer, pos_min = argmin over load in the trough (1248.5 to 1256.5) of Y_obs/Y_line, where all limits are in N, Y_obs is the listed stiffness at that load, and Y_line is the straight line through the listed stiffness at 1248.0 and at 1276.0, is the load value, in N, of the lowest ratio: 1256.0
